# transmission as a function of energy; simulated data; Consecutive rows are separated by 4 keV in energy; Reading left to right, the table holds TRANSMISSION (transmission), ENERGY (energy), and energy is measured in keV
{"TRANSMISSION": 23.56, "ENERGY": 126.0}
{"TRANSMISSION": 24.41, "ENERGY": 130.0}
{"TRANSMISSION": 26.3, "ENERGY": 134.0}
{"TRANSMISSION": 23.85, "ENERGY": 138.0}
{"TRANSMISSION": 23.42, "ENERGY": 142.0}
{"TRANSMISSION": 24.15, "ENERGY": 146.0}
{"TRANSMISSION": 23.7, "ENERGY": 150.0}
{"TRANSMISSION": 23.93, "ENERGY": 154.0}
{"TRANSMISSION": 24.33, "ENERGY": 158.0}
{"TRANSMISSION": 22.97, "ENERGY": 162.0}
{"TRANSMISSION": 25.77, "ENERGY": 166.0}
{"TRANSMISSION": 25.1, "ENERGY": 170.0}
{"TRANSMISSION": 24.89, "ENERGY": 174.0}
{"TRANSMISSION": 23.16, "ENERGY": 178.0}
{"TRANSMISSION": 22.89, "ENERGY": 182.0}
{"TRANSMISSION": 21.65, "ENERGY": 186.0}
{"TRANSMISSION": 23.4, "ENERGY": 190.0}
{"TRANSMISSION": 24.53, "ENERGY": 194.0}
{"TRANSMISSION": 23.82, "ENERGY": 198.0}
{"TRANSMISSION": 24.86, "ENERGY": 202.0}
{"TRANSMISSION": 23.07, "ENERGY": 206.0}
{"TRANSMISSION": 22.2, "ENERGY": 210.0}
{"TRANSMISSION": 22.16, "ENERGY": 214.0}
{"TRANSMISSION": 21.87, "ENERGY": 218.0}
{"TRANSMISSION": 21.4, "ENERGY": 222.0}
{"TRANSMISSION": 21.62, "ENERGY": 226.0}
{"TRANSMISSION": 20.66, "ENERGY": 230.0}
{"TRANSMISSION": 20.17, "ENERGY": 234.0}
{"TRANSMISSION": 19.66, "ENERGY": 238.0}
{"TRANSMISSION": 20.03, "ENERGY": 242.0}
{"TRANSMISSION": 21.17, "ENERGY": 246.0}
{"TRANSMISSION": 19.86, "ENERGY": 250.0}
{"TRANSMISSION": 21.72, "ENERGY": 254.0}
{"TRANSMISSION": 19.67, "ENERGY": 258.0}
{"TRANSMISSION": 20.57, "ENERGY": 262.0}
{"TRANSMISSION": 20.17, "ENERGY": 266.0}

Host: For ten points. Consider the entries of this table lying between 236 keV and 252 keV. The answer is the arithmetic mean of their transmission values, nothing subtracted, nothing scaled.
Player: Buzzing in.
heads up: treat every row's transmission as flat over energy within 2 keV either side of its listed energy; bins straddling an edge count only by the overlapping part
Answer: 20.2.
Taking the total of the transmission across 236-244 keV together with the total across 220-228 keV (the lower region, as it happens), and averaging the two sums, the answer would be 41.4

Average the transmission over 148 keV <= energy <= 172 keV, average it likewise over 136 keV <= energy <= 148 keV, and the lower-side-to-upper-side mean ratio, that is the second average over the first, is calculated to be 0.98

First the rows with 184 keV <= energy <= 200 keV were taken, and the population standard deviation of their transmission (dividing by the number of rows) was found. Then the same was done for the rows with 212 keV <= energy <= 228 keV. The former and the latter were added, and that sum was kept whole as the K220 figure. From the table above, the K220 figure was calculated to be 1.3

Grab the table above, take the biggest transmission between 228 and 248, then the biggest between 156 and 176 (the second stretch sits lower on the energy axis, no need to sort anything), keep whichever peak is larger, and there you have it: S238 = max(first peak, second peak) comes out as 25.8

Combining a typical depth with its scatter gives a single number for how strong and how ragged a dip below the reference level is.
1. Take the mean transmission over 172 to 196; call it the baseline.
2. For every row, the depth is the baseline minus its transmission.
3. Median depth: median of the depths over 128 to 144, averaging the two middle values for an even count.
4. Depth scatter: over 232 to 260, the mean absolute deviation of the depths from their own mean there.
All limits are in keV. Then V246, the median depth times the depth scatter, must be -0.5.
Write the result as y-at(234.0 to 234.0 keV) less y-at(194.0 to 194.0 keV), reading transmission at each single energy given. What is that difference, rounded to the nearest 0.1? -4.4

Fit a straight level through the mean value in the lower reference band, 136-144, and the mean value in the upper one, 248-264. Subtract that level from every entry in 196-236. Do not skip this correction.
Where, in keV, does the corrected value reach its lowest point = 234.0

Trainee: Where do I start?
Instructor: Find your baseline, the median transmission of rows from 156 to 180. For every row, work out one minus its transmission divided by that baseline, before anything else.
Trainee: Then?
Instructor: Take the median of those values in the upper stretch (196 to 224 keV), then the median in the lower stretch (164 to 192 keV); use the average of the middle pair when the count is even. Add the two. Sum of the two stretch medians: 0.15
